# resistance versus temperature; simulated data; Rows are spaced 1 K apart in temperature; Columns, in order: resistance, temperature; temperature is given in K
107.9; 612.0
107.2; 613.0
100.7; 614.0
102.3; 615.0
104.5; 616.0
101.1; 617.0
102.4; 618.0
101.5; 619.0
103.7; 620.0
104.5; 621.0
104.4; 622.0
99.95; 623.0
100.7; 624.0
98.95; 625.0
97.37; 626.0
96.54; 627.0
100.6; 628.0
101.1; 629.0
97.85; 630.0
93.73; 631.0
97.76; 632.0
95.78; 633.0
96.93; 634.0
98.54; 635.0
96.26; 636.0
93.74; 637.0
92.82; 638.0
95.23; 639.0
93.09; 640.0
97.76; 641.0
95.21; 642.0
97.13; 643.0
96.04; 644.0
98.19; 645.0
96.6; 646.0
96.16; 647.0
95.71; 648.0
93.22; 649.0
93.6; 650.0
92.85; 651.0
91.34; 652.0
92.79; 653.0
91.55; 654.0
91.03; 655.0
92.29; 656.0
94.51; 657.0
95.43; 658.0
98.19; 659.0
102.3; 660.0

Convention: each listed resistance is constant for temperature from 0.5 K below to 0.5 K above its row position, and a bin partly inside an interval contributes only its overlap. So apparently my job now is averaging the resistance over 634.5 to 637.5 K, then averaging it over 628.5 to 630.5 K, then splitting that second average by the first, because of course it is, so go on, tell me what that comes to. 1.03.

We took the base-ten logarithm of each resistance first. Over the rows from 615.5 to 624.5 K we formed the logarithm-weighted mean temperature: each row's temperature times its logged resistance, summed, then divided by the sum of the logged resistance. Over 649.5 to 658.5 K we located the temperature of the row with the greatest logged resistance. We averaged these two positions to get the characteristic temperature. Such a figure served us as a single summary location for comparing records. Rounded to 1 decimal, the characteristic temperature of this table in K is 639.0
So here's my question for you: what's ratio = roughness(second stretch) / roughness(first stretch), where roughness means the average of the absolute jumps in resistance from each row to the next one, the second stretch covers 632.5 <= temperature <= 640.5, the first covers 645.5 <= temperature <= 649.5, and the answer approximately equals 1.7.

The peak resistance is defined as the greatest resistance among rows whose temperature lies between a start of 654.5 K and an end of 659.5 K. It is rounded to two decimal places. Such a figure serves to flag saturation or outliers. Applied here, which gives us 98.19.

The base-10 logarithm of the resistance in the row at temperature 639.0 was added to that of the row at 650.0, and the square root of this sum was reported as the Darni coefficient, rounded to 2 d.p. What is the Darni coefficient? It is 1.99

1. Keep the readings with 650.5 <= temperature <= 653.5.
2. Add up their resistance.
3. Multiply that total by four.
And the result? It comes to 1108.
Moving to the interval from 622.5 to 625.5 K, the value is 1198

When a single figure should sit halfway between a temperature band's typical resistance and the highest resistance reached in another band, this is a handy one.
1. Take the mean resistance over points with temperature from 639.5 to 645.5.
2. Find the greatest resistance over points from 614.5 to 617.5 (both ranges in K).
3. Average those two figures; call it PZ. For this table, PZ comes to 100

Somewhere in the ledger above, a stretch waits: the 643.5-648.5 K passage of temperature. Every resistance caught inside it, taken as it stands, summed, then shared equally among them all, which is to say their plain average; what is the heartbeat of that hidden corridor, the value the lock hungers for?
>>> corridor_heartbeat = 97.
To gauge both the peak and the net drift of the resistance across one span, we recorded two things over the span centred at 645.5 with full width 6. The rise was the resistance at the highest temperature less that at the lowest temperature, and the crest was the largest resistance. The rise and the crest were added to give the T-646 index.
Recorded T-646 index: 96.8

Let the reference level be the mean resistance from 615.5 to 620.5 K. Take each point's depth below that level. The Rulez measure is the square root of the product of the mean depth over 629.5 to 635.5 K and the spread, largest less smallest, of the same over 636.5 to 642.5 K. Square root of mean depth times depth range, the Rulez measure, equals 5.4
